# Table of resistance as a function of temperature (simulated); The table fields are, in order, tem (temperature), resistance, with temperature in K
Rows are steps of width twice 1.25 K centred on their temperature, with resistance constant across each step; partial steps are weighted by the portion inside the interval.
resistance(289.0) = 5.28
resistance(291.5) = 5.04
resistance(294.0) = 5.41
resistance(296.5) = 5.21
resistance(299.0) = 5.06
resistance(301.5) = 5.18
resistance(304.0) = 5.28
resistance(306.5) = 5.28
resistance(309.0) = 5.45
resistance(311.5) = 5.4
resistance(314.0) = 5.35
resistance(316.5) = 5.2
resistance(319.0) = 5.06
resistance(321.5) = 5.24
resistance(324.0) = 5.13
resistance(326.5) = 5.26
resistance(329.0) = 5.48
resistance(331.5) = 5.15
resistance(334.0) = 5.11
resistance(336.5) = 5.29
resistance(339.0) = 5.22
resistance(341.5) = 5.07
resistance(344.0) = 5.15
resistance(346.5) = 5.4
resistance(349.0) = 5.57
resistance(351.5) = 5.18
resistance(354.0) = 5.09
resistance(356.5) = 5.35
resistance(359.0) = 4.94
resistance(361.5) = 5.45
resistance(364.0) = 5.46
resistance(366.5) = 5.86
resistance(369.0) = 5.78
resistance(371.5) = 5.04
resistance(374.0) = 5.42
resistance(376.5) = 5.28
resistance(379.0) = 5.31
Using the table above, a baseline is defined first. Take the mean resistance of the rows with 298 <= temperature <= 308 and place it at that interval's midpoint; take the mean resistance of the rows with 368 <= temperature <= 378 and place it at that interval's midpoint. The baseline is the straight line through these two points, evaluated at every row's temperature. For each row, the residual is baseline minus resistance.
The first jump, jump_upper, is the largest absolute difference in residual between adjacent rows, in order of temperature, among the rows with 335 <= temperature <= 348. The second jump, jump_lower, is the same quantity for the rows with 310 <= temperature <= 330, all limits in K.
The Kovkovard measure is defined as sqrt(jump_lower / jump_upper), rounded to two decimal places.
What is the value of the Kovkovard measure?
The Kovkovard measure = 0.94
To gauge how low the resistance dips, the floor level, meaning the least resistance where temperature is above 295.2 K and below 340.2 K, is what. 5.06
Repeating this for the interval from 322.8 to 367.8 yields 4.94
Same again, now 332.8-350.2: 5.07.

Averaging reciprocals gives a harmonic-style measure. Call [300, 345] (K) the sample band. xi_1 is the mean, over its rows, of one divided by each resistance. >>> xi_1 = 0.1910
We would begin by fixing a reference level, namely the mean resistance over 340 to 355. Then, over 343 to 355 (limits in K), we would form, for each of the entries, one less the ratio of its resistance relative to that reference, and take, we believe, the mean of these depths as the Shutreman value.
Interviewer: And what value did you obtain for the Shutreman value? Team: -0.01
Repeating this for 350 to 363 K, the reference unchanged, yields 0.01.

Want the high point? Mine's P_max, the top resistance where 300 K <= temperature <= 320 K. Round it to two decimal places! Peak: 5.45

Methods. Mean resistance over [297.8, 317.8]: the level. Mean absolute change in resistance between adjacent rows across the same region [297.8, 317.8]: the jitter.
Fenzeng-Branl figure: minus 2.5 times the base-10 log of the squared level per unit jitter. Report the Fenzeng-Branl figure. -6.2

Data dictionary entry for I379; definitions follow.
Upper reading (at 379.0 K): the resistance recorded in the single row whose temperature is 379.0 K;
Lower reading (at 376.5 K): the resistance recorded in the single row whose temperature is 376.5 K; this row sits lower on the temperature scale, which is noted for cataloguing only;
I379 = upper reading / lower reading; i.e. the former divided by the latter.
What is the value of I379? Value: 1.01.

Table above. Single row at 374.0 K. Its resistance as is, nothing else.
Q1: 5.42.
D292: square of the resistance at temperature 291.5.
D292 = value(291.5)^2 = 25.4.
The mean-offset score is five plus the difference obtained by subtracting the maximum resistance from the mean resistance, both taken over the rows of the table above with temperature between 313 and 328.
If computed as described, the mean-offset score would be 4.86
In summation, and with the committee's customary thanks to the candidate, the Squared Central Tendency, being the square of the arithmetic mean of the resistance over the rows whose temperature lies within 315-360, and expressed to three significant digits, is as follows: 27.2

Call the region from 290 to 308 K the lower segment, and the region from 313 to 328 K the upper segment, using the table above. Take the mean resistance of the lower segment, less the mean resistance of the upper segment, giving 0.00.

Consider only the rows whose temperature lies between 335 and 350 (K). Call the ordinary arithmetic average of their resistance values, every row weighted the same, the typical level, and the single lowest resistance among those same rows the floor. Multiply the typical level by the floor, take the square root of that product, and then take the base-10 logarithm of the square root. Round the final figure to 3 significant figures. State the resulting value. 0.714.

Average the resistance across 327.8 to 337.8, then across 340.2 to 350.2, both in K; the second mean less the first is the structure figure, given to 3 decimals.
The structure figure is 0.040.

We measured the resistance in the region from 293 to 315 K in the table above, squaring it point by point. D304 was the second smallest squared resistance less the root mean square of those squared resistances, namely -1.21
